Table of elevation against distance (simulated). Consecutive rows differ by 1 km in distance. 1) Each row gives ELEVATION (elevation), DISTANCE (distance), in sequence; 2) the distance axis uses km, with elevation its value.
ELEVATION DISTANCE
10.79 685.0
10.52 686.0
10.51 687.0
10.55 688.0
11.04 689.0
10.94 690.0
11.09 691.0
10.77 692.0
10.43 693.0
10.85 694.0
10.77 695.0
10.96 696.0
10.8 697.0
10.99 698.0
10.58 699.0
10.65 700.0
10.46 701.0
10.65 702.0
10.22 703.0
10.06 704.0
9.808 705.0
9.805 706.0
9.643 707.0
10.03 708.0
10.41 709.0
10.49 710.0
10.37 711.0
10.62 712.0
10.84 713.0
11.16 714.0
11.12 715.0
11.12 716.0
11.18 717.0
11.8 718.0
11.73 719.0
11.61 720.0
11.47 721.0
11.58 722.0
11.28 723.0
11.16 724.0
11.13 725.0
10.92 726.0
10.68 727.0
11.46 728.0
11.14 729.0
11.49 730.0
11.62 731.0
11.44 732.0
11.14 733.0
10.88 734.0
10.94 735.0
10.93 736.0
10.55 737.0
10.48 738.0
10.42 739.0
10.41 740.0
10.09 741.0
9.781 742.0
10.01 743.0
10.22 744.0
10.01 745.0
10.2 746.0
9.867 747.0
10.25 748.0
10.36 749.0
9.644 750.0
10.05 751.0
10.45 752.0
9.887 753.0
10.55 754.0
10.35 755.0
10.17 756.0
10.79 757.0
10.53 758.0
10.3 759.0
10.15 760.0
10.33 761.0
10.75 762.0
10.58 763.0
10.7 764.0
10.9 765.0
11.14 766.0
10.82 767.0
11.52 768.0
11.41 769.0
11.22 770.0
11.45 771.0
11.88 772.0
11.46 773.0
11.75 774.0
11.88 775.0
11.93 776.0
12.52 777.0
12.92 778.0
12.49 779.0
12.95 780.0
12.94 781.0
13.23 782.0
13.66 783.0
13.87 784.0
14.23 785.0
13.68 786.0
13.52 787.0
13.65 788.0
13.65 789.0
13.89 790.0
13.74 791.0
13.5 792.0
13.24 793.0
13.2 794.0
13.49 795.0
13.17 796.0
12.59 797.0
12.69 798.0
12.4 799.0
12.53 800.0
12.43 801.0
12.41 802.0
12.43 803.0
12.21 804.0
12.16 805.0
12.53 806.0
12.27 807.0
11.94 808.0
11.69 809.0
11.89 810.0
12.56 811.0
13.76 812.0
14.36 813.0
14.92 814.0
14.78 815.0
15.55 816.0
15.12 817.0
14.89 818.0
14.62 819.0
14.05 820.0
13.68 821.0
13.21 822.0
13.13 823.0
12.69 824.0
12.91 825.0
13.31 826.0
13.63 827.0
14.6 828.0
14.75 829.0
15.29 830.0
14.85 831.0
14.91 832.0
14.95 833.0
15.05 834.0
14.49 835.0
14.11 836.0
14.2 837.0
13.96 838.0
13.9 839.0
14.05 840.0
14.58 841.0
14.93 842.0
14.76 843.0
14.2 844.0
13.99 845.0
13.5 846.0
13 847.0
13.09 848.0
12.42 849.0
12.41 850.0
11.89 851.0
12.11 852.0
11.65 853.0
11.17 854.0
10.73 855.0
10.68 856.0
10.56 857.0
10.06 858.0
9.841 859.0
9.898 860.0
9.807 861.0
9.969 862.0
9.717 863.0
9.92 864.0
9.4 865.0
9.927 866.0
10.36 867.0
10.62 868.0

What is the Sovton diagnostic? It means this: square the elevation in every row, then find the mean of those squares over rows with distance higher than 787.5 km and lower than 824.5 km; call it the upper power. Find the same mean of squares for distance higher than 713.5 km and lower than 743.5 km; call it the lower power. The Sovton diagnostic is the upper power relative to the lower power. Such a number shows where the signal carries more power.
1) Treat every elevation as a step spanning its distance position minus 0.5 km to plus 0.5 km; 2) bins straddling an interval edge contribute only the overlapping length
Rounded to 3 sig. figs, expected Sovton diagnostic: 1.45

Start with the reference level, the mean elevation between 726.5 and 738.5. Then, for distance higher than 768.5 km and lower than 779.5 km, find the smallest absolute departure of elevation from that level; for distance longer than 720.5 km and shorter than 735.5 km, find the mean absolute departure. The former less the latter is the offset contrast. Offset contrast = -0.1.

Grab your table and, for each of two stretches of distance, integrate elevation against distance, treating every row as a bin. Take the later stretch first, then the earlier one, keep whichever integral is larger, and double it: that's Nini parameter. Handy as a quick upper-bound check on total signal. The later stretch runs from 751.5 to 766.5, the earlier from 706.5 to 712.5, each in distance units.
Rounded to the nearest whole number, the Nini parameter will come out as 315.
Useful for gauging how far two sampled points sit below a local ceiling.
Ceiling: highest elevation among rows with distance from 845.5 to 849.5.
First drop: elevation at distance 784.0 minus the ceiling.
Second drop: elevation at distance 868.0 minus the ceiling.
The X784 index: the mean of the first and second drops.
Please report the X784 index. -1.3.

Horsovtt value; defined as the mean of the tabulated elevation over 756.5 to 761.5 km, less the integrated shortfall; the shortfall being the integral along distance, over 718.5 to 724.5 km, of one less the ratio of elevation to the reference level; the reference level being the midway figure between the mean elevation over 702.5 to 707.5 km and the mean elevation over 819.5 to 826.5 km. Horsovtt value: 10.4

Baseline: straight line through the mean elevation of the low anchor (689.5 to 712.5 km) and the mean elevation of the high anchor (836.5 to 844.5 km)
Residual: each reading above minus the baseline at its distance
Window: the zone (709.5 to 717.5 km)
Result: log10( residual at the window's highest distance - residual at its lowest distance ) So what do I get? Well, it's -0.3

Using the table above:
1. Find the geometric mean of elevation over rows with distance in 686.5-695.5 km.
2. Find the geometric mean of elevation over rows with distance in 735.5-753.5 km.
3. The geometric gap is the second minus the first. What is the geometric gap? -1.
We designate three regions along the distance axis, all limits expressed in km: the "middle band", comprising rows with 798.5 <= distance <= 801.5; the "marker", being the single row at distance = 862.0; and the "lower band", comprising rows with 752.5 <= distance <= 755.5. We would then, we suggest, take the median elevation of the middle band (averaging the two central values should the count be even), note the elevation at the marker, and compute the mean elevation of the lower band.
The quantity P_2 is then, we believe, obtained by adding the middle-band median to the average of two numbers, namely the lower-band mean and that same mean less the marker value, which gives 17.7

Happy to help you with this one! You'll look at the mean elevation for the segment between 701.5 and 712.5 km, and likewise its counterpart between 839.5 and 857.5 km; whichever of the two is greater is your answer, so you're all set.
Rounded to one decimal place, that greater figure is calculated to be 12.8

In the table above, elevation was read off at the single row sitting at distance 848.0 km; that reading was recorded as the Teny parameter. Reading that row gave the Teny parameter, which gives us 13.09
